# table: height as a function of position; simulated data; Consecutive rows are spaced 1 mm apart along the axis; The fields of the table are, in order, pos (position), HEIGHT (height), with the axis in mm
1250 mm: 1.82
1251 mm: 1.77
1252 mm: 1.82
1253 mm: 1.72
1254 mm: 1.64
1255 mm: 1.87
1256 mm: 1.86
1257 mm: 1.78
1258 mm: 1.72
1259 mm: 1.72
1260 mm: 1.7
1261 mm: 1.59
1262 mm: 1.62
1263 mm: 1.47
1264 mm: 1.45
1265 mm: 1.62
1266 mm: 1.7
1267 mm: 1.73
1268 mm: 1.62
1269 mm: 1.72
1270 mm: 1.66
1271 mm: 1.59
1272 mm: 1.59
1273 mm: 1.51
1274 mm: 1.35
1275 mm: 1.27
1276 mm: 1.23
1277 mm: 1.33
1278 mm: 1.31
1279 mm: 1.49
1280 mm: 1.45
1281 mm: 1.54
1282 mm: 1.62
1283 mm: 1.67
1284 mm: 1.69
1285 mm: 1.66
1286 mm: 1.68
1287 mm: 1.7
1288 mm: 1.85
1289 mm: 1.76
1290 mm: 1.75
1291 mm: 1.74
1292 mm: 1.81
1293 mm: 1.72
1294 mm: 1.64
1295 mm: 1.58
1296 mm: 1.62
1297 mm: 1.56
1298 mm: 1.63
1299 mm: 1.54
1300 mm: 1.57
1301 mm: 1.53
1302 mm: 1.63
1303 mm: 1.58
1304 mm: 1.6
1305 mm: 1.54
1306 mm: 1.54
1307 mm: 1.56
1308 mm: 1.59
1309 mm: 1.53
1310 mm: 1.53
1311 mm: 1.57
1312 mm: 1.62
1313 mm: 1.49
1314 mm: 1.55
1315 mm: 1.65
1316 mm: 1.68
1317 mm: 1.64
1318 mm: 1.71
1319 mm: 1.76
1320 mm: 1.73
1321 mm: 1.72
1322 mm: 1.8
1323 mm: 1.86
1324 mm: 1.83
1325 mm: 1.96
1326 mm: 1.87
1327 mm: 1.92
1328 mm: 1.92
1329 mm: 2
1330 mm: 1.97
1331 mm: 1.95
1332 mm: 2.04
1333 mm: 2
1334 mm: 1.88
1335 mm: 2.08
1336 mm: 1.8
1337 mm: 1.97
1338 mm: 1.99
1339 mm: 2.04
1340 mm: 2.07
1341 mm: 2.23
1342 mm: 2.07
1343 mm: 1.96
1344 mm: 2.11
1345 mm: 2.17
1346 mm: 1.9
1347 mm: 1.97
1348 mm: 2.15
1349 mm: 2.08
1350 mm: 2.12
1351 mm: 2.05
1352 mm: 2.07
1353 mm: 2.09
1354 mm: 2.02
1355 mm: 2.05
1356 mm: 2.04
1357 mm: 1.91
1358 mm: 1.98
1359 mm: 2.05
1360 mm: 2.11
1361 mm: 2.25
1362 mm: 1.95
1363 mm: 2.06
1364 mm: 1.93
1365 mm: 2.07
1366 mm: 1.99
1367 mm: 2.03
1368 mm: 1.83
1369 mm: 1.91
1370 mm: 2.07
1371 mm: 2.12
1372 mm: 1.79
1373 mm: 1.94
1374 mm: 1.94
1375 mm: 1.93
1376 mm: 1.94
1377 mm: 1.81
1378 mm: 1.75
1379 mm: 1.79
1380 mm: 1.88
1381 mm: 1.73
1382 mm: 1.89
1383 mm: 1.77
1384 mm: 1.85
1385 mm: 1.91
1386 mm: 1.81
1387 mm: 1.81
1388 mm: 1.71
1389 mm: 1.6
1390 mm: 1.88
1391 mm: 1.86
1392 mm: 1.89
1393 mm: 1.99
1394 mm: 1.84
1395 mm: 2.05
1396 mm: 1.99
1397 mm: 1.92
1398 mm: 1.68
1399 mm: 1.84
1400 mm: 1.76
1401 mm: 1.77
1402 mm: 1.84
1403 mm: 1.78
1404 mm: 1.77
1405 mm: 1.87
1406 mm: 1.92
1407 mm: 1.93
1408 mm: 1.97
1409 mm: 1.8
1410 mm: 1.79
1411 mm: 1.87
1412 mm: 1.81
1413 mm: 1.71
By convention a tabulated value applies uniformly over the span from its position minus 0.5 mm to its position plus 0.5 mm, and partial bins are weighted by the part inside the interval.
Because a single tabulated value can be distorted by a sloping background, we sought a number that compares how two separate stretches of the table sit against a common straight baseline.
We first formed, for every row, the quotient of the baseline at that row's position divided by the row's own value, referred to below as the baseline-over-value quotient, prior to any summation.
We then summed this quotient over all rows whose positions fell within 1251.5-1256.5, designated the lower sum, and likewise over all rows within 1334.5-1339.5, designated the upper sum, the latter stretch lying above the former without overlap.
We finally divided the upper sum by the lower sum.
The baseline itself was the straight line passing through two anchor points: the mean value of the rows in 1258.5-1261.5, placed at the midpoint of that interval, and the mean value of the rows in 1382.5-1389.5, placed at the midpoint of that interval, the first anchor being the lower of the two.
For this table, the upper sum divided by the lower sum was 0.94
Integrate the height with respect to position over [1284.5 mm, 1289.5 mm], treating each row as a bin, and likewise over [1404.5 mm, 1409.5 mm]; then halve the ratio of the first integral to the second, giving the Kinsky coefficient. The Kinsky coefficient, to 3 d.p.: 0.456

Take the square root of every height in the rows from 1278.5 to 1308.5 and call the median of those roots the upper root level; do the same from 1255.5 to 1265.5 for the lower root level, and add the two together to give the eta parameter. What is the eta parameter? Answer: 2.56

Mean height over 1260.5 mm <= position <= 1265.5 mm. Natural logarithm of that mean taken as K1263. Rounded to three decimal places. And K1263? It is 0.438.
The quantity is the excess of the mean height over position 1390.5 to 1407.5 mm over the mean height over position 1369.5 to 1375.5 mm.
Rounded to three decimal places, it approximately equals -0.100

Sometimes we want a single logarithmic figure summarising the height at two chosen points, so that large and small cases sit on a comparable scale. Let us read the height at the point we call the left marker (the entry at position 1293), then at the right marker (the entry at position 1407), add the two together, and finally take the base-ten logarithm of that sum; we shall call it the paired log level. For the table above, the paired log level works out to 0.56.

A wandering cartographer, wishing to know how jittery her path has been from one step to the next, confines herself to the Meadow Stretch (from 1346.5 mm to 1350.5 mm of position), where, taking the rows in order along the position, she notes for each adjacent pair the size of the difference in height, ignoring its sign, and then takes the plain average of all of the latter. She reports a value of 0.097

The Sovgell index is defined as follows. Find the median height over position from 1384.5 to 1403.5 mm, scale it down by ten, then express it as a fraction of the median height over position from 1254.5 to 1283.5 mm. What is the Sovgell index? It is 0.114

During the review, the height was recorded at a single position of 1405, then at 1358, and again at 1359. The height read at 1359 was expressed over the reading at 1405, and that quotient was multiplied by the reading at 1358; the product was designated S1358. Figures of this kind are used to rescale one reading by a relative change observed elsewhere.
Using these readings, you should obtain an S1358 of 2.17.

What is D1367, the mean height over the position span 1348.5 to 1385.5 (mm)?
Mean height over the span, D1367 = 1.96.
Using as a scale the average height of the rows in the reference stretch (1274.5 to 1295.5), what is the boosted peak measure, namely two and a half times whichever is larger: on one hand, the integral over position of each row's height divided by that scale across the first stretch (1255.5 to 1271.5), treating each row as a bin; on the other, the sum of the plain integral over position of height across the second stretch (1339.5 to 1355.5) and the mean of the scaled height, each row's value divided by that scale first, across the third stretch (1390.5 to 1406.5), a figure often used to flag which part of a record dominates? 86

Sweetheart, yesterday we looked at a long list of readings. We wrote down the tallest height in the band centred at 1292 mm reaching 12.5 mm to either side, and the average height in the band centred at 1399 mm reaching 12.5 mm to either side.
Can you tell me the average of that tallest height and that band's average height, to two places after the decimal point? 1.85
